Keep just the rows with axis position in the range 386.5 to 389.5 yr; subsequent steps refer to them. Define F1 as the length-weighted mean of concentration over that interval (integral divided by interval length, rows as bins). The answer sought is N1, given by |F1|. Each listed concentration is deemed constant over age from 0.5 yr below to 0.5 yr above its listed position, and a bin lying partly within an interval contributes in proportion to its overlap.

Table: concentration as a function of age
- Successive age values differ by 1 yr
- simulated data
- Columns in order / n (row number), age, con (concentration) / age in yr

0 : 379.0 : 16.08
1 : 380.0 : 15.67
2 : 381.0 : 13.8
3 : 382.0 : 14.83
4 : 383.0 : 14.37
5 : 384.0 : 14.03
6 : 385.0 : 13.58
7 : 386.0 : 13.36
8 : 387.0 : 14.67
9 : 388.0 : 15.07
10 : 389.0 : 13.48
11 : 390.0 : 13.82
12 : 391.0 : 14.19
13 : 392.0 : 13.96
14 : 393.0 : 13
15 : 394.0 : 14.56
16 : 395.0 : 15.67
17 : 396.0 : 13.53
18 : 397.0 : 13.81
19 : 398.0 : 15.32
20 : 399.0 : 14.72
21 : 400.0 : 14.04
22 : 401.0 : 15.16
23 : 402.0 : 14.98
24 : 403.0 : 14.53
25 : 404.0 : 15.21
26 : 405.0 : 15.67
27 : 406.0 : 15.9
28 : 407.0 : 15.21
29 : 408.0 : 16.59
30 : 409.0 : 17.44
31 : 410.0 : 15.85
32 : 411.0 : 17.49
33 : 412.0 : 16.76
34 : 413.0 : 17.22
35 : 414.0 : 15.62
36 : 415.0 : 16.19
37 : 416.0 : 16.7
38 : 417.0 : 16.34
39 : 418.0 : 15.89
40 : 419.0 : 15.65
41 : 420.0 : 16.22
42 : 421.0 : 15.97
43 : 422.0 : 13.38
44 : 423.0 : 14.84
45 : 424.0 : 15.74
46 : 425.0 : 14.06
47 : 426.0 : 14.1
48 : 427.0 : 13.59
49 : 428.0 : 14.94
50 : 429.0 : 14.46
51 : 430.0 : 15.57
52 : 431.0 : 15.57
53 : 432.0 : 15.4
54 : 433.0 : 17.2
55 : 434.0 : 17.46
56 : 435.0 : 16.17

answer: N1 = 14.4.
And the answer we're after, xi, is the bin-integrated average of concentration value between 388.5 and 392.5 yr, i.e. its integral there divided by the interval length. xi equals 13.9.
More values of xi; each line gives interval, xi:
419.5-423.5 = 15.1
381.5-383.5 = 14.6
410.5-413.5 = 17.2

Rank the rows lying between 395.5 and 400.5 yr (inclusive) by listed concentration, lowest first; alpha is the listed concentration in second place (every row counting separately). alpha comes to 13.81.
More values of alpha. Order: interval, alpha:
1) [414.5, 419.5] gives 15.89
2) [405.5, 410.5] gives 15.85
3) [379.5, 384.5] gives 14.03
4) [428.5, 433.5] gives 15.4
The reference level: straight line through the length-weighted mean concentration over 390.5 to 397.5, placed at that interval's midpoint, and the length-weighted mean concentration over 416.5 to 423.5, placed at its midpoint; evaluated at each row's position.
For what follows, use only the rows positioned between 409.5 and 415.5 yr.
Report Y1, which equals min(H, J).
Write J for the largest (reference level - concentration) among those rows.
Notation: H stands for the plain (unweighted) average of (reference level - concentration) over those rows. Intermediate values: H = -1.4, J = -0.47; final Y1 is -1.4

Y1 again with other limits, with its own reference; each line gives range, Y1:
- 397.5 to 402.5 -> -0.4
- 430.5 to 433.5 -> 0.0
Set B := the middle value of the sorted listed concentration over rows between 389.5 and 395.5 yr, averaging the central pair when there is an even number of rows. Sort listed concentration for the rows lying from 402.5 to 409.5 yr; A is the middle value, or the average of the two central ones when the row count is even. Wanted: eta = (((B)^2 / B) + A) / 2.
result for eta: 14.9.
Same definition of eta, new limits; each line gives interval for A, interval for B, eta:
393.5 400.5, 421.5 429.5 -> 14.4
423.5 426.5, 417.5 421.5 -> 15.0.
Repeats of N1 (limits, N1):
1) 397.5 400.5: 14.7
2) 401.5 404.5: 14.9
